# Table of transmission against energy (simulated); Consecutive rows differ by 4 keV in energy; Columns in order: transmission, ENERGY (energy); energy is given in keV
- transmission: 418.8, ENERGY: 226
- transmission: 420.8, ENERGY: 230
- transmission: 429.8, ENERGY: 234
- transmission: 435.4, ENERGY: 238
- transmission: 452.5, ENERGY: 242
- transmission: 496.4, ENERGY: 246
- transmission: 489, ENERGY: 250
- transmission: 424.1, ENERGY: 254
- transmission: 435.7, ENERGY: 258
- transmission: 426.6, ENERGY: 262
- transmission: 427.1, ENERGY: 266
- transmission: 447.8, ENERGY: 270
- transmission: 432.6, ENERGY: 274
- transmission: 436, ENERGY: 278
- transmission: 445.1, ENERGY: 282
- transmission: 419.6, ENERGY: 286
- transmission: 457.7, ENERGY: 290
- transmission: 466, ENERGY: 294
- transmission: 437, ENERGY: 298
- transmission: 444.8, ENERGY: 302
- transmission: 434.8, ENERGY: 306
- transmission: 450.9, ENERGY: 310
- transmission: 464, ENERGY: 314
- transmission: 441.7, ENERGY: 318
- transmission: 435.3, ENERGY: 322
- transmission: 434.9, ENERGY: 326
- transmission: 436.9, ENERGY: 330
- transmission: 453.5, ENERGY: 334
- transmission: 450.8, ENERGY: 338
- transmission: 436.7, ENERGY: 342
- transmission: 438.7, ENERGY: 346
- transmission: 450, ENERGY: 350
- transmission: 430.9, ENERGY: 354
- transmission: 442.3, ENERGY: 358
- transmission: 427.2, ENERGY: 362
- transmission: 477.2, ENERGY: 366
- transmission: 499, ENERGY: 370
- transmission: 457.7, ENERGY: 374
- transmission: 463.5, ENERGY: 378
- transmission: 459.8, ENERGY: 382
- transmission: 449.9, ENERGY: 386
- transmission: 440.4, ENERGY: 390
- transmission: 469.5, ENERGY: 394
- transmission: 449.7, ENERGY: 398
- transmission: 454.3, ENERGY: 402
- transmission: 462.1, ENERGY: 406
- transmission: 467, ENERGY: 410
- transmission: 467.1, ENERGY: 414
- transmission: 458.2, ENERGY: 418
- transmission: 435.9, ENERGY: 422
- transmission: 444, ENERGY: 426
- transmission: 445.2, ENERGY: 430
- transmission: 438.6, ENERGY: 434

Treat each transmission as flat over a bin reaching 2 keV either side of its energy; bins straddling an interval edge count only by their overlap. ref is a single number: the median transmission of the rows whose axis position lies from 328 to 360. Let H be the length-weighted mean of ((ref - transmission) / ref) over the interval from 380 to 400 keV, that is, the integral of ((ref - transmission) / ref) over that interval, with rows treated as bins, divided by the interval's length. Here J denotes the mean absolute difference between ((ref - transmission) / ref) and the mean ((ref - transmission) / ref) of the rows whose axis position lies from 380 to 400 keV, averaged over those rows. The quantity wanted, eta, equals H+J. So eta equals -0.011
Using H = -0.03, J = 0.020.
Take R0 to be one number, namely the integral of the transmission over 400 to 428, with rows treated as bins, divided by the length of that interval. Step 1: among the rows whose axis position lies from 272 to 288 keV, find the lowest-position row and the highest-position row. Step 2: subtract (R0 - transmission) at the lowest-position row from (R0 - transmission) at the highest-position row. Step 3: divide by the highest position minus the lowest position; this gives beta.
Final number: 1.1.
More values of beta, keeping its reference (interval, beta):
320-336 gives -1.5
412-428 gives 1.9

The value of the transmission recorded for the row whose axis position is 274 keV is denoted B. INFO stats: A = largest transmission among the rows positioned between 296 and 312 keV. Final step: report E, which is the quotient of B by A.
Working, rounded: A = 450.9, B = 432.6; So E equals 0.96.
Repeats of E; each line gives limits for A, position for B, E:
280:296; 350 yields 0.97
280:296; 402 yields 0.97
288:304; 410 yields 1.00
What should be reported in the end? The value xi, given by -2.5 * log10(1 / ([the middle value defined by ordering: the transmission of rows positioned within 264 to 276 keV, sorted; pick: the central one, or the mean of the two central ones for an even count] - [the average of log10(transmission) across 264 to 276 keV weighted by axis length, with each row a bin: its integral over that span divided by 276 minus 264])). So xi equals 6.58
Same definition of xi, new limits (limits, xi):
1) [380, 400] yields 6.63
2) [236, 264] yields 6.59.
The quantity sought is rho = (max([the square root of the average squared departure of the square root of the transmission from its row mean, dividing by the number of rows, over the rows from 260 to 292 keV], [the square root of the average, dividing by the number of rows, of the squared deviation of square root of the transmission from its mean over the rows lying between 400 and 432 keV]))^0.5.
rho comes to 0.53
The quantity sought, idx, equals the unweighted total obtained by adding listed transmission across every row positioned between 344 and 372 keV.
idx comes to 3165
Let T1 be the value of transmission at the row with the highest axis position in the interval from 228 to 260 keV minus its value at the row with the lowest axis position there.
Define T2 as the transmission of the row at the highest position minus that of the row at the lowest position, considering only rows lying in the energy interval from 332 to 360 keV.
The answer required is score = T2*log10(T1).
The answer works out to -13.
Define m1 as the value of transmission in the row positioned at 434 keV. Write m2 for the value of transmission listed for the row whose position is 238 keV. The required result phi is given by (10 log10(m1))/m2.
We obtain 0.061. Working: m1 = 438.6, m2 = 435.4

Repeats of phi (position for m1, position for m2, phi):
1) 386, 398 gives 0.059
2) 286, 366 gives 0.055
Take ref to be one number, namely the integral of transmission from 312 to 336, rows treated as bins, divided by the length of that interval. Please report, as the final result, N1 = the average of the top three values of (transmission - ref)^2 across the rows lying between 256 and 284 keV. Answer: 251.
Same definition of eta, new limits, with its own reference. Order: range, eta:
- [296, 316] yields 0.007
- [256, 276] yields 0.029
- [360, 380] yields -0.013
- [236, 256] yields 0.017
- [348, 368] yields 0.021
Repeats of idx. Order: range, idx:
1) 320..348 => 3087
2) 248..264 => 1775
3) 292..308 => 1783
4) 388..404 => 1814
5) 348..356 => 881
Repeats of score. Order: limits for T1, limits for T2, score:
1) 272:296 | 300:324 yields -14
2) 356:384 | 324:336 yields 23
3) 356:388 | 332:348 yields -13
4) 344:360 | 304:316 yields 16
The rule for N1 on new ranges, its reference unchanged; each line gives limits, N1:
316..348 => 85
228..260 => 1751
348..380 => 1475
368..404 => 1326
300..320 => 173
